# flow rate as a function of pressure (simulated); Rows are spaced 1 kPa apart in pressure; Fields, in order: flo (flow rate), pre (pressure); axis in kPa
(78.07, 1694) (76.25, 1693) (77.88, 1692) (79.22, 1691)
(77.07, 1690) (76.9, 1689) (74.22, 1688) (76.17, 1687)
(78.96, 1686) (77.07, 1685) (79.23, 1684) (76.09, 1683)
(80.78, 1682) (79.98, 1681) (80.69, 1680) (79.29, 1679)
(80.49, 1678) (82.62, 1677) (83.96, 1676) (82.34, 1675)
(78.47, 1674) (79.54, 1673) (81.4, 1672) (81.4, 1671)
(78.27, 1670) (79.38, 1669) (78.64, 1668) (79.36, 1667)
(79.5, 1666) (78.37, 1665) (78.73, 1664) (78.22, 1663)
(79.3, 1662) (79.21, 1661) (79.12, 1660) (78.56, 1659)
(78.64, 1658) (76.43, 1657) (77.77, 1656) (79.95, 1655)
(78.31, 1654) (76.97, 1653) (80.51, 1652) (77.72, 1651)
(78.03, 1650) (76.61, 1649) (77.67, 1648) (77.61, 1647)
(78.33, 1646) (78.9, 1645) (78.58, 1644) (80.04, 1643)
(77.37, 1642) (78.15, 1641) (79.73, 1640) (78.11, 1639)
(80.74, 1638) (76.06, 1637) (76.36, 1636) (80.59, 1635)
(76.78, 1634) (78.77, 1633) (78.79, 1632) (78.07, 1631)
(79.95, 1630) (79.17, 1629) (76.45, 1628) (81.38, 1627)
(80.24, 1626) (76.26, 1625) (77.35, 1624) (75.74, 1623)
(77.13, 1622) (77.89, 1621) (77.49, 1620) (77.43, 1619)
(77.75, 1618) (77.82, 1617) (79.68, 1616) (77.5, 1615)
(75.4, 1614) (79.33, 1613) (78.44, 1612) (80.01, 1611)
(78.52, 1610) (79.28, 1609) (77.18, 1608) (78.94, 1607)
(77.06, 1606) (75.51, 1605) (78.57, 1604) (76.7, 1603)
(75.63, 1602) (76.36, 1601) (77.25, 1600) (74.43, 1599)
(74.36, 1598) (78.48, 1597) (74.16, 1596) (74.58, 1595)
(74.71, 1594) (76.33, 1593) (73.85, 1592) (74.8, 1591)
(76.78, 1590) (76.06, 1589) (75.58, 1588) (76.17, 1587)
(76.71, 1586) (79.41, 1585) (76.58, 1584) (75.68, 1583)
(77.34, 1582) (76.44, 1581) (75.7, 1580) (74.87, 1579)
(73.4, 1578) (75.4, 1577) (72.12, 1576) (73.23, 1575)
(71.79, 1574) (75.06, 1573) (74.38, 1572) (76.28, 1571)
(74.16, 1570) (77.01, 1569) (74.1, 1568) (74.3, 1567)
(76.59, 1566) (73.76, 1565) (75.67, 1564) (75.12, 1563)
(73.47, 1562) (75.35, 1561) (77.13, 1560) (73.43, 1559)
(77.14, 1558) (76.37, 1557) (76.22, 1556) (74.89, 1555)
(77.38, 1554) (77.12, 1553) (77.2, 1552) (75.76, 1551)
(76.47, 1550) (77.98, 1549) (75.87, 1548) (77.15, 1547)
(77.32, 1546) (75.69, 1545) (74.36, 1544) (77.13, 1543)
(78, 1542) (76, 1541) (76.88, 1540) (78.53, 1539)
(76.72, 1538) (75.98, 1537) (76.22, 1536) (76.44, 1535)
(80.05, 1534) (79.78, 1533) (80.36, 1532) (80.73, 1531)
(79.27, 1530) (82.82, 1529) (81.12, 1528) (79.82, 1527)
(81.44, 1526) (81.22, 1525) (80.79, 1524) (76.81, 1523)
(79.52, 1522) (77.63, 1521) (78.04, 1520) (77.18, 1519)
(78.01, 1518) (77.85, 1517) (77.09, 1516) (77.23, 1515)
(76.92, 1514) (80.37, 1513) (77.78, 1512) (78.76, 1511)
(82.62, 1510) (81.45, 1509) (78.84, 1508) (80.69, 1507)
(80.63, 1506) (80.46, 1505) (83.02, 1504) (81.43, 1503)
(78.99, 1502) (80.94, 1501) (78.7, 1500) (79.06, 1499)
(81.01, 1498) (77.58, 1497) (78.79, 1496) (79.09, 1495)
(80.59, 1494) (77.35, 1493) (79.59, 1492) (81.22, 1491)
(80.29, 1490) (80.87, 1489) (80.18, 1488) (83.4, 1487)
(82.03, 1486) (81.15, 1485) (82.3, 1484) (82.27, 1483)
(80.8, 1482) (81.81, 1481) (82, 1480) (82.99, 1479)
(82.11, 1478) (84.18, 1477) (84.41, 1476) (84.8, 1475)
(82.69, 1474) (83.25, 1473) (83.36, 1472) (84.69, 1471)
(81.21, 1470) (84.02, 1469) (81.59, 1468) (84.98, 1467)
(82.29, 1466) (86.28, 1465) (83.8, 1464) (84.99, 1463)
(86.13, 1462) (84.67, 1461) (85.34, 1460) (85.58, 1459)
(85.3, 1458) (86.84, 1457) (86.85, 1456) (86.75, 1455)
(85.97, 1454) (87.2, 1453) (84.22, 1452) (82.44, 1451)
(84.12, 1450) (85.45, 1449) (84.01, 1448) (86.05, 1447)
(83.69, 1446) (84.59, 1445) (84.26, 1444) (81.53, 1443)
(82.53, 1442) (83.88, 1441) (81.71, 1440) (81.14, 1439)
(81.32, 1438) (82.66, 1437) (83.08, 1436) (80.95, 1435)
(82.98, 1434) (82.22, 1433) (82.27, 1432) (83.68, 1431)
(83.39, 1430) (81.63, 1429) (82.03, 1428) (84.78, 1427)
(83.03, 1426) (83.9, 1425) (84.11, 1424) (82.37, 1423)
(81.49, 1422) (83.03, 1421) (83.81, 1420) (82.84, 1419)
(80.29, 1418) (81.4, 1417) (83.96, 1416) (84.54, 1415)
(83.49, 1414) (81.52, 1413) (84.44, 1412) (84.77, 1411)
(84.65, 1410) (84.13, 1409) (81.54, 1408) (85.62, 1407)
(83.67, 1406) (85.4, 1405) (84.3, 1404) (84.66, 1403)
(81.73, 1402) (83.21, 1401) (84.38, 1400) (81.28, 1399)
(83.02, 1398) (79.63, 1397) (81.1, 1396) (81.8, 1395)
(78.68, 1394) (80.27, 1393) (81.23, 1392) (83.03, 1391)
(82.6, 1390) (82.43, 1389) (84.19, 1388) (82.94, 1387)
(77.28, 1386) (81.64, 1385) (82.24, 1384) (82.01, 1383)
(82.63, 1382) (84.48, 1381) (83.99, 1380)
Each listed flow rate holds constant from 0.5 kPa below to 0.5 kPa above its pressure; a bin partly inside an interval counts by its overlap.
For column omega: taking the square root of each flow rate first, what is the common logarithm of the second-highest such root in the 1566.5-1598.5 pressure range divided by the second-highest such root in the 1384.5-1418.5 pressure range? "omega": -0.018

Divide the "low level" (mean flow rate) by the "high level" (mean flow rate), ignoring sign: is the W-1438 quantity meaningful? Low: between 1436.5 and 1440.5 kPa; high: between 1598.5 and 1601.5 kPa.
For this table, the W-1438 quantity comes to 1.07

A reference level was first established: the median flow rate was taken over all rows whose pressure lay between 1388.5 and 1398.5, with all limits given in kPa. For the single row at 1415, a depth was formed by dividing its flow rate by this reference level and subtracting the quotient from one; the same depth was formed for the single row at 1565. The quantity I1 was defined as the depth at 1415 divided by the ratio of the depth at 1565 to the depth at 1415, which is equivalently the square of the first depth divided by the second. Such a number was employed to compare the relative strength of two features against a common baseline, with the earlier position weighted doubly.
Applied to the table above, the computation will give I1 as 0.014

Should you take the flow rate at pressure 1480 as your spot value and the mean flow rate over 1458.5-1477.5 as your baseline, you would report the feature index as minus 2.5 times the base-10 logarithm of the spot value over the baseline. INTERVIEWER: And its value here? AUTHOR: 0.028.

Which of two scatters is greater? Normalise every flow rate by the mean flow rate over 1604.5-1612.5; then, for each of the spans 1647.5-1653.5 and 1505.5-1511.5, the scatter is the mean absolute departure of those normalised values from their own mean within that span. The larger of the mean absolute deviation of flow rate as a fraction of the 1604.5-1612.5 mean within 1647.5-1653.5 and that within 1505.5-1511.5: 0.0145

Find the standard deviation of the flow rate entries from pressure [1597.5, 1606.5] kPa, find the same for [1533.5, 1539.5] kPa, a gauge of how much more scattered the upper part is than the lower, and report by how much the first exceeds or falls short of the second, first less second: -0.2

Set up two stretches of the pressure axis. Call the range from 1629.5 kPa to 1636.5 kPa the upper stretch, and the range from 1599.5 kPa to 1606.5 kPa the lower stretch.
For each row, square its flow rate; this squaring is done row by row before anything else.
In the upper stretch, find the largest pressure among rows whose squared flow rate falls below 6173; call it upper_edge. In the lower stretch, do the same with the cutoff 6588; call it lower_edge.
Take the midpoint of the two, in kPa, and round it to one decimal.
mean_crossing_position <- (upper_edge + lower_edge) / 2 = 1621.0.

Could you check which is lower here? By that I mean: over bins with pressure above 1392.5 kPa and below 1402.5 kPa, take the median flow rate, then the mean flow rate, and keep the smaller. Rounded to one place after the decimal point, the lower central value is 81.5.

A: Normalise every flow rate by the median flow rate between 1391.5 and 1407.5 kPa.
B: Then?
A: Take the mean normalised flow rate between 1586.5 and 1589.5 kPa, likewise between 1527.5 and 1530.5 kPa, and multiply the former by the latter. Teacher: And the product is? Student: 0.91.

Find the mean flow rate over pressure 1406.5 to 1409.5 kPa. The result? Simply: 84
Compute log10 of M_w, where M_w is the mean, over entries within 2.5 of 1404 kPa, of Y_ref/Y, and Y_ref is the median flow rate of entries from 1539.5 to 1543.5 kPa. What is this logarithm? -0.037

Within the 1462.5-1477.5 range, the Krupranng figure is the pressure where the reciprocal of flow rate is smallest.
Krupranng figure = 1465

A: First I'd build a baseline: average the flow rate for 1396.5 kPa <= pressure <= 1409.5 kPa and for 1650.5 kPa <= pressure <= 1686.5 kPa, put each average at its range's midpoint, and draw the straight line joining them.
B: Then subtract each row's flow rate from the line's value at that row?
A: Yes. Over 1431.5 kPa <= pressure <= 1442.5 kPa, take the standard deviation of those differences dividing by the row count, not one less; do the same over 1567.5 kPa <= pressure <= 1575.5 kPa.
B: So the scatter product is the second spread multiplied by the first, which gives 1.3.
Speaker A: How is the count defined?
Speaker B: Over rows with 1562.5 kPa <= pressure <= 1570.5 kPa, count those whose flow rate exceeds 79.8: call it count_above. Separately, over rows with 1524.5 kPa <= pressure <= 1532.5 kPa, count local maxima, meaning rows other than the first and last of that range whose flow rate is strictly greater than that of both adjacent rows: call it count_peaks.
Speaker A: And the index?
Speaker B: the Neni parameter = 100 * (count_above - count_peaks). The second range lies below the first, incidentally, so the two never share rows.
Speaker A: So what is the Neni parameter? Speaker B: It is -300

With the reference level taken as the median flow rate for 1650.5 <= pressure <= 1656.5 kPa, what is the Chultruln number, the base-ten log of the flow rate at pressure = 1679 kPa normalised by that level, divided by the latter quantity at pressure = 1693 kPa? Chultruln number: -0.7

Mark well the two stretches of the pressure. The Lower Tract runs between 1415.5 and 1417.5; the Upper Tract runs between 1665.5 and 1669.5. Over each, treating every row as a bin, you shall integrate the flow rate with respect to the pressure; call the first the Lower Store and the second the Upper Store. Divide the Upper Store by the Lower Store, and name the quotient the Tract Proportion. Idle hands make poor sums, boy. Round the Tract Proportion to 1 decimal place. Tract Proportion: 1.9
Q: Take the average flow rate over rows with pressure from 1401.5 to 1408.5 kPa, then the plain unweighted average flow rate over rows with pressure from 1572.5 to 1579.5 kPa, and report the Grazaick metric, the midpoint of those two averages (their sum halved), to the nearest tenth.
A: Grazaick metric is 78.8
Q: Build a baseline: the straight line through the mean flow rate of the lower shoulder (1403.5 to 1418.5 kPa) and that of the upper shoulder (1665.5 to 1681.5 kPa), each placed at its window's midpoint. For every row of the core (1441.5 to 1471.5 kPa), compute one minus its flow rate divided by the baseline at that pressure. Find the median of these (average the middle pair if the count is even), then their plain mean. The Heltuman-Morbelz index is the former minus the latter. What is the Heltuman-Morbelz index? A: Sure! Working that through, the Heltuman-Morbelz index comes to -0.003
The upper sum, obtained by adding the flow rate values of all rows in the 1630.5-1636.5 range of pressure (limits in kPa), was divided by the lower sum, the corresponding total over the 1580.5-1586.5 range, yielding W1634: 1.02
